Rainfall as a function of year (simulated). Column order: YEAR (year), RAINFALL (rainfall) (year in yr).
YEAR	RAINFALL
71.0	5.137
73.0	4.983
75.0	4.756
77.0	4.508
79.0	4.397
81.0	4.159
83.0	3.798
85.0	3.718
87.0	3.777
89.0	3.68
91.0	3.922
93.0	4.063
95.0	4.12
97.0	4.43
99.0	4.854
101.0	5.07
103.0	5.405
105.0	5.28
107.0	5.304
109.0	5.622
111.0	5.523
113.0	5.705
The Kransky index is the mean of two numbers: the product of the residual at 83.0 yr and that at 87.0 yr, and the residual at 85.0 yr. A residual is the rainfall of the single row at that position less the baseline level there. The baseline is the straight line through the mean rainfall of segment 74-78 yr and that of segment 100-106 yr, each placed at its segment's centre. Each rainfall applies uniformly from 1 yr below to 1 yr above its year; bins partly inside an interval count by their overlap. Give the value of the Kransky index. -0.01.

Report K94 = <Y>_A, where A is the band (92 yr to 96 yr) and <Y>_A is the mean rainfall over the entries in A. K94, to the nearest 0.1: 4.1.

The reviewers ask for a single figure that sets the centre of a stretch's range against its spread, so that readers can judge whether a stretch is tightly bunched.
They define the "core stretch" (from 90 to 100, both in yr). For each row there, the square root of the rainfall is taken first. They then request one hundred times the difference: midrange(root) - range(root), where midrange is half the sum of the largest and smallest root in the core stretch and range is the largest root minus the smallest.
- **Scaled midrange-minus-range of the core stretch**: 187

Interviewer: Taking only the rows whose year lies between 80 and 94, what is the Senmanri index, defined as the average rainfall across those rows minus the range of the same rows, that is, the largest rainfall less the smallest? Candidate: 3.4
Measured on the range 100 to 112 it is 4.8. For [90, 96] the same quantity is 3.8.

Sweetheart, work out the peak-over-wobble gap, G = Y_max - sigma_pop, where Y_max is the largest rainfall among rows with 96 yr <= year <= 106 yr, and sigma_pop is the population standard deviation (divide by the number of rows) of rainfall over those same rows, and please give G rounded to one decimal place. 5.1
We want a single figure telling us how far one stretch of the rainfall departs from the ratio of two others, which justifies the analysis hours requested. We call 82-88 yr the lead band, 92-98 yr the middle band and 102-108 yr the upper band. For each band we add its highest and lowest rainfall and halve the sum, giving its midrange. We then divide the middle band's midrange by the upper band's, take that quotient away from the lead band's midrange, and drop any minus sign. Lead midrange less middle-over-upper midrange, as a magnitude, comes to 2.96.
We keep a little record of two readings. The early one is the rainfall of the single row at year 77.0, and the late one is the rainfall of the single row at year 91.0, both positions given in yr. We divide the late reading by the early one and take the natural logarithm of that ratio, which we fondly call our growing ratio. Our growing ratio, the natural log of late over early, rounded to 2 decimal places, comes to -0.14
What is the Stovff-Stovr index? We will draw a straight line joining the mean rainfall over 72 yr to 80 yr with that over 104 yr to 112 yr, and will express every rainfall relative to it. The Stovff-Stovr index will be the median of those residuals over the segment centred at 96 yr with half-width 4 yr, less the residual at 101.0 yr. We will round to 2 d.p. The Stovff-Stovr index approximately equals -0.67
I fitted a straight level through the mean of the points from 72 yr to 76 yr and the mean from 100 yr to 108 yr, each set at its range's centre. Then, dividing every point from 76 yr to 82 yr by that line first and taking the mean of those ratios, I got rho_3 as 0.88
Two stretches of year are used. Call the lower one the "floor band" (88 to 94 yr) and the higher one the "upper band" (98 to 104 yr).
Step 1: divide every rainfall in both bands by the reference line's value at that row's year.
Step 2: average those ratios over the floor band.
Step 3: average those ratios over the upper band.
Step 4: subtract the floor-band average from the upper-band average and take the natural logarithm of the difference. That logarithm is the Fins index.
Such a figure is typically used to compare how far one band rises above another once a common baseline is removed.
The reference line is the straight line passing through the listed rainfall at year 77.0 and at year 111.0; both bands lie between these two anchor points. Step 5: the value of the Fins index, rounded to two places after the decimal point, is -1.67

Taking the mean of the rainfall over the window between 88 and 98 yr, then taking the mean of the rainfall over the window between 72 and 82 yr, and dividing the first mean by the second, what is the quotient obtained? 0.89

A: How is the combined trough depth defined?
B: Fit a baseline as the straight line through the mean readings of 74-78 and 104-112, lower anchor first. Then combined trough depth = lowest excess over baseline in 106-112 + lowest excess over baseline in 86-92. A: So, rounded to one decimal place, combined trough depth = -1.4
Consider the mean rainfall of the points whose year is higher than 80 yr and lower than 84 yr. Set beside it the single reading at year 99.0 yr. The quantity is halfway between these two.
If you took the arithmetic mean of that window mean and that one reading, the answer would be 4.4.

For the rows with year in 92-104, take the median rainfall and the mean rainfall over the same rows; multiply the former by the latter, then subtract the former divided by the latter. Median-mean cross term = 20.6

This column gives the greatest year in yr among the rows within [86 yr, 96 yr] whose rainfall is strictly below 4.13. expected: 95.0 yr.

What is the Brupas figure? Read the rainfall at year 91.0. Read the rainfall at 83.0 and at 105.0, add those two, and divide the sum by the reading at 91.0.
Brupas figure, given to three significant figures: 2.31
